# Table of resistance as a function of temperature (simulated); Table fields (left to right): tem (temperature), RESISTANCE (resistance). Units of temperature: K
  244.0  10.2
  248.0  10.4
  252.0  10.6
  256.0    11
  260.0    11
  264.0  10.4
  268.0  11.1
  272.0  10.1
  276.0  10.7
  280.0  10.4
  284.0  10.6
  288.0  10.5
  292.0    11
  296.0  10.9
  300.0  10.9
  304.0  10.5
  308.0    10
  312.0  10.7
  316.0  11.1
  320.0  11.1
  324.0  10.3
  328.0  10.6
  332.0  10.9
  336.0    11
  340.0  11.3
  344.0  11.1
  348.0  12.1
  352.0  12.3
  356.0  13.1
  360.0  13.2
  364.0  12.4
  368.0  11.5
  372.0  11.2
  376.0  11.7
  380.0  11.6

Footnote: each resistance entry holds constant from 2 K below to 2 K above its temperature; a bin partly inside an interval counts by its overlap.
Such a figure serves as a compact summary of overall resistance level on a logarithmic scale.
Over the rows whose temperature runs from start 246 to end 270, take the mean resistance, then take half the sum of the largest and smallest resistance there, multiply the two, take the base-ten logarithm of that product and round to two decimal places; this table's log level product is 2.06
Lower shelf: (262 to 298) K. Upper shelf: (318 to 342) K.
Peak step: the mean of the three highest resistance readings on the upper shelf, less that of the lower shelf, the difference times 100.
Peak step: 13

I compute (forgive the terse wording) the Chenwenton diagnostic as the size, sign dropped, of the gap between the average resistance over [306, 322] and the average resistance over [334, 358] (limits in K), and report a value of 1.1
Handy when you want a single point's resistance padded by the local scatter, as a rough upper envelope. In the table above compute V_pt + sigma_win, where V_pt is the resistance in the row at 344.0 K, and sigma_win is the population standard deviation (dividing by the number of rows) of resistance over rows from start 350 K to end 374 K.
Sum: 11.8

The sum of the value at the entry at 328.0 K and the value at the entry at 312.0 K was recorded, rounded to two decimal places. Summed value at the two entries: 21.30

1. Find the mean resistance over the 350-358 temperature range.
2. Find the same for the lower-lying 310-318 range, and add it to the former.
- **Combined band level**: 23.6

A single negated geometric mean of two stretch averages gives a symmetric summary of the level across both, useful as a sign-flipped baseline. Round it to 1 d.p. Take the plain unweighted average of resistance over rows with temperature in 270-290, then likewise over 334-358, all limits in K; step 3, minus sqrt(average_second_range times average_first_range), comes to -11.1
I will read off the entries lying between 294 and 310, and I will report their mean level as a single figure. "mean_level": 10.6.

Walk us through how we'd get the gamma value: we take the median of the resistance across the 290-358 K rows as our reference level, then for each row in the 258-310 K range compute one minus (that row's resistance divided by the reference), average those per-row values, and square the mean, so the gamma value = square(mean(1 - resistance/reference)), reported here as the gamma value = 0.0012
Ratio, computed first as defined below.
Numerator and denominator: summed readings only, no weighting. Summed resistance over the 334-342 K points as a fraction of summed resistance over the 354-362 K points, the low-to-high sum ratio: 0.85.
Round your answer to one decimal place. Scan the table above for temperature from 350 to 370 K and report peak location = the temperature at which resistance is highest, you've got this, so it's 360.0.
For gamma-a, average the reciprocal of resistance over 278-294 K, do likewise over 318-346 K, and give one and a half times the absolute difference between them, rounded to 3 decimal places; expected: 0.004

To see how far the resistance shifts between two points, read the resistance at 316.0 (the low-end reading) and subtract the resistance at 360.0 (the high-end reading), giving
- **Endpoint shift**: -2.1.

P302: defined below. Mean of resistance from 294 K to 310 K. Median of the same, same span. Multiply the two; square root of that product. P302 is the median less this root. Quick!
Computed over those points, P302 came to 0.063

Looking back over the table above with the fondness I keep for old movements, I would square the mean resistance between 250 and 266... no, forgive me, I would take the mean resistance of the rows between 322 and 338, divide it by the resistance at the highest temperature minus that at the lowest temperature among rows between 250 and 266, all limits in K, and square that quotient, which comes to 2862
